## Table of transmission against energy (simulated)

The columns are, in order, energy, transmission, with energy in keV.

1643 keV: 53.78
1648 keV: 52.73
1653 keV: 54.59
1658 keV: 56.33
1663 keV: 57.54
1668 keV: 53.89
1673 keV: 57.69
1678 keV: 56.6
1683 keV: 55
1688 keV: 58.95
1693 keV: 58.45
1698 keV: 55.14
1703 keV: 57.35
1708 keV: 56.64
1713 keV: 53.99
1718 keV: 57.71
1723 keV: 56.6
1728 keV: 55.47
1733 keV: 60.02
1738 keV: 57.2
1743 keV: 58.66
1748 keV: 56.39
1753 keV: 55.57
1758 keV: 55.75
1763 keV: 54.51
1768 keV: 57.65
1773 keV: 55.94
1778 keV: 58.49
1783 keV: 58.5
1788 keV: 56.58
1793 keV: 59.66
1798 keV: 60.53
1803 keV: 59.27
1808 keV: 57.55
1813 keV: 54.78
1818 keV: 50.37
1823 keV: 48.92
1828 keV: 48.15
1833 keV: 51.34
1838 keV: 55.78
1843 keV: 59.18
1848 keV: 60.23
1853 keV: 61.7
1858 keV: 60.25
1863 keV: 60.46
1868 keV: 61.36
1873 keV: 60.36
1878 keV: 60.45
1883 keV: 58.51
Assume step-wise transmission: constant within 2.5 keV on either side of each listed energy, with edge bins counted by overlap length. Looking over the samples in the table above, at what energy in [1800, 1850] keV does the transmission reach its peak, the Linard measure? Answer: 1848 keV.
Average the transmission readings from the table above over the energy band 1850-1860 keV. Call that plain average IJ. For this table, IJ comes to 61.0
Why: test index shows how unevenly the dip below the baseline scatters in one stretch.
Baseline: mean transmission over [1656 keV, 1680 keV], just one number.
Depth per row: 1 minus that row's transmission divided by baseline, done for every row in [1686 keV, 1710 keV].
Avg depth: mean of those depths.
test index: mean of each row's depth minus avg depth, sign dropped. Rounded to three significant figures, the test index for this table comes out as 0.0201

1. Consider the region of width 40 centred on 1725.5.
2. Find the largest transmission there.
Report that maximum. 60.02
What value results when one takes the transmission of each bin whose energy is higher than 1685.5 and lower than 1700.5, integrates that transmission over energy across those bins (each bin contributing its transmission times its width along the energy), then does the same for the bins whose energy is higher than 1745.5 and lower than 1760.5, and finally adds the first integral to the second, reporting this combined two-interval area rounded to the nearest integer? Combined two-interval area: 1701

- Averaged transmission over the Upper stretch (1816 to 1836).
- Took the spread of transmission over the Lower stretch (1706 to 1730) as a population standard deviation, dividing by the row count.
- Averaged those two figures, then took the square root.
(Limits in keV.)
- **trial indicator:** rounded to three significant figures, 5.05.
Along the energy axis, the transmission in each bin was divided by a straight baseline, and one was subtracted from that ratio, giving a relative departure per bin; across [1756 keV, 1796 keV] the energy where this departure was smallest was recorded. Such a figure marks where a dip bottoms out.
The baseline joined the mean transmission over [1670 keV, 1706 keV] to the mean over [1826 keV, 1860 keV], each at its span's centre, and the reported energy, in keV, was 1763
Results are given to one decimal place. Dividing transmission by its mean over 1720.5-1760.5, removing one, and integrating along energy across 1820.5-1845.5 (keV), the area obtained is -1.9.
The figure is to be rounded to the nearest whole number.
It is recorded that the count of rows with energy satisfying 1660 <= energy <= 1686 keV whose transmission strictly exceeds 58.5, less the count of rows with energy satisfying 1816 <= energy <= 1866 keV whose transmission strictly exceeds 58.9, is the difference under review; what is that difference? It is -5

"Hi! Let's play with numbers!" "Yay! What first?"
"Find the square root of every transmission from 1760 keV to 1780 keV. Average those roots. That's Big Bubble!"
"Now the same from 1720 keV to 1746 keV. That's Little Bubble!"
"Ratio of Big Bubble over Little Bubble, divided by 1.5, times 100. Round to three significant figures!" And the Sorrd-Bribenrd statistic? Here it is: 66.1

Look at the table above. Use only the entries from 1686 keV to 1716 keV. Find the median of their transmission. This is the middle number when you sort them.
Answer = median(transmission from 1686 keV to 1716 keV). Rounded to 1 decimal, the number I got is 57.0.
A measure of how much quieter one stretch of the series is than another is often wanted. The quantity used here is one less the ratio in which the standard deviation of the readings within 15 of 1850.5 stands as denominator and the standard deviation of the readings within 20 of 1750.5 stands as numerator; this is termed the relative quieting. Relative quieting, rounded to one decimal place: 0.1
